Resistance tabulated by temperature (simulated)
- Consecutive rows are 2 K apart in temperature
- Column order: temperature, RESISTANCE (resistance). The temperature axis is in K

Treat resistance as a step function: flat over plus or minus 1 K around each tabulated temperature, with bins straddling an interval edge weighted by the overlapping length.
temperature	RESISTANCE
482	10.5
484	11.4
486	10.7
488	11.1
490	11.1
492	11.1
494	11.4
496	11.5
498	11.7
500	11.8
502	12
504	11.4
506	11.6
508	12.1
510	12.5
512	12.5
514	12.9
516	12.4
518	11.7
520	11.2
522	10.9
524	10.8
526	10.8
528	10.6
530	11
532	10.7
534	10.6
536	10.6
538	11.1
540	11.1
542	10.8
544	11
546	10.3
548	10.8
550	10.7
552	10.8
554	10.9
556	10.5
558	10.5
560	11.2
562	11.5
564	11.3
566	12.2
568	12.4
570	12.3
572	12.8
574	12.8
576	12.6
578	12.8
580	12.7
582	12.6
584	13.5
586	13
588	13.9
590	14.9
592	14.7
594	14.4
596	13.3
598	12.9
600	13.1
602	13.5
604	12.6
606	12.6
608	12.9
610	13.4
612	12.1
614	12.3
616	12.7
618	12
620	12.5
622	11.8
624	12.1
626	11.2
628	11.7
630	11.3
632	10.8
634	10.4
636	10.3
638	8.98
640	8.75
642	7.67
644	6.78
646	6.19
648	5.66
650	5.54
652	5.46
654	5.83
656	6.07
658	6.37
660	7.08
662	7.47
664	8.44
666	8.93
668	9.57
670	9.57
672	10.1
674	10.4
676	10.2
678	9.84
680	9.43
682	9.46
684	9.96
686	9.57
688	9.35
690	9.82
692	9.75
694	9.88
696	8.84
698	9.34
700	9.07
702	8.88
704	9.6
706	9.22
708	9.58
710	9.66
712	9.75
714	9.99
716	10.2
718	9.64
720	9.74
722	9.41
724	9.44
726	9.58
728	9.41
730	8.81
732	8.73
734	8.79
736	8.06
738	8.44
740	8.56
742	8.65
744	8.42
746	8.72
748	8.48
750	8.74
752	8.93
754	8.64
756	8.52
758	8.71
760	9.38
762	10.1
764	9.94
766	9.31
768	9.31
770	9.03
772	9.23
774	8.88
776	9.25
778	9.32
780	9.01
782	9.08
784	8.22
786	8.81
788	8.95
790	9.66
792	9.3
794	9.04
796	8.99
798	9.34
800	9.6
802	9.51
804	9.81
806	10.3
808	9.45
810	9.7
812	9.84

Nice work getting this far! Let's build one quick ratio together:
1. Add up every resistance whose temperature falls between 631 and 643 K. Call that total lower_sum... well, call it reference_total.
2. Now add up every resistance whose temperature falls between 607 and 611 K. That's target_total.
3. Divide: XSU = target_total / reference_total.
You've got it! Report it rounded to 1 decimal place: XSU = 0.5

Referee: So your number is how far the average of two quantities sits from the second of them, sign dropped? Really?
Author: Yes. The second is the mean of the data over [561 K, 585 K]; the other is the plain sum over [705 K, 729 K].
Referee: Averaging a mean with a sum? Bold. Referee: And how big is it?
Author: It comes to 51.6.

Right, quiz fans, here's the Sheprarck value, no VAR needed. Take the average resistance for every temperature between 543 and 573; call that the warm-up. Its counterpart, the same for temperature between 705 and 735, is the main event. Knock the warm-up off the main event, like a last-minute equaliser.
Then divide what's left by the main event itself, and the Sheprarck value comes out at -0.19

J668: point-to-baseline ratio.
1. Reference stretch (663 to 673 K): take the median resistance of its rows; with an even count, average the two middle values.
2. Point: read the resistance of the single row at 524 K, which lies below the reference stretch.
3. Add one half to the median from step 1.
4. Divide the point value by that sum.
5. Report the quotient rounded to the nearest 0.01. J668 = 1.07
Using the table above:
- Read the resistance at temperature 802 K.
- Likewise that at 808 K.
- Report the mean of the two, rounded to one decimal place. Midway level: 9.5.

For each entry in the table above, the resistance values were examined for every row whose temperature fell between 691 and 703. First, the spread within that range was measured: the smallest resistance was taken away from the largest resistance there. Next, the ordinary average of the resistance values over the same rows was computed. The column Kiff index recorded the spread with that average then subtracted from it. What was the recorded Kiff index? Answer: -8.3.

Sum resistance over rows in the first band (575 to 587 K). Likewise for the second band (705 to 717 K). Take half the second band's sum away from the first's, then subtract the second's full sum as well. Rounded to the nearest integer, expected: -10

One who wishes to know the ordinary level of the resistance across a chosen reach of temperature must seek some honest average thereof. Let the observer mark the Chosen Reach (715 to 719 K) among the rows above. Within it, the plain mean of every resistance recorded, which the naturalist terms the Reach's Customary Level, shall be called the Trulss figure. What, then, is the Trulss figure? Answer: 9.9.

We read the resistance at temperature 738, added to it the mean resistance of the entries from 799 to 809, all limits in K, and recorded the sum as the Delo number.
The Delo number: 18.2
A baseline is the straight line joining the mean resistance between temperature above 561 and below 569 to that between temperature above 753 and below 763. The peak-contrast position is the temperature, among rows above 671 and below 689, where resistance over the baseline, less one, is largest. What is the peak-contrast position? 674 K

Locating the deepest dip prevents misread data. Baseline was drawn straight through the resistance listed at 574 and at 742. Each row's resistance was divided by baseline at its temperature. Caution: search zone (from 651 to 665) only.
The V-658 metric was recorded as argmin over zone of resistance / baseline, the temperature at 652 K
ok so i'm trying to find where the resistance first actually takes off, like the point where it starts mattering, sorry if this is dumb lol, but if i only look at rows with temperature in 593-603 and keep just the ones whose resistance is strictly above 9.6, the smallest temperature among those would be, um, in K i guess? 594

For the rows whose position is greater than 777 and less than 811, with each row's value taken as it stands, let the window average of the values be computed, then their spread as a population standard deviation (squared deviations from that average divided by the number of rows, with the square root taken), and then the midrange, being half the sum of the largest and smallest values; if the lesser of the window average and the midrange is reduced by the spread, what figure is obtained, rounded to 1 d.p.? 8.8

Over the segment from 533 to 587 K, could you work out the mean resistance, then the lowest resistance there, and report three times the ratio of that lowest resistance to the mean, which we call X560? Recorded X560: 2.66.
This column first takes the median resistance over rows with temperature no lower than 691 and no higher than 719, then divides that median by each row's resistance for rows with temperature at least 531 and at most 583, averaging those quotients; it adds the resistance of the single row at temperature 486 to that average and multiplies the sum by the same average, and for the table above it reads 9.8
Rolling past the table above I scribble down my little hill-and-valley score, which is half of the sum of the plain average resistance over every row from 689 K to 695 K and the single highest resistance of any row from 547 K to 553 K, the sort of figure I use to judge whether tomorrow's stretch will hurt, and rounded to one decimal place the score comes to 10.3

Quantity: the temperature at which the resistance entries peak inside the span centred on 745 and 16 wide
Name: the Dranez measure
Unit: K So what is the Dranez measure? 752 K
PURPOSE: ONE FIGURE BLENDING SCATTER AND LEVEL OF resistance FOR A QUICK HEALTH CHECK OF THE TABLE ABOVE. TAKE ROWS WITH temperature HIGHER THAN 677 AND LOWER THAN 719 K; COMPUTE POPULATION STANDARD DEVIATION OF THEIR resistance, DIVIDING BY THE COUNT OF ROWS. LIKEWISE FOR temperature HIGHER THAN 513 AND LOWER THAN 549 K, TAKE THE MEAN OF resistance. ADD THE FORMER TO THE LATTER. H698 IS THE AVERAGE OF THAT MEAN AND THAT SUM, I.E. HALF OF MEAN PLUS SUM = 11.2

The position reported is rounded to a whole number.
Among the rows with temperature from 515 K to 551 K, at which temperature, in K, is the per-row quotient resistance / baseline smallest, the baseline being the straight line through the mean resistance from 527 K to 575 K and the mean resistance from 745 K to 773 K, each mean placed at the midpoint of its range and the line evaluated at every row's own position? 546 K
